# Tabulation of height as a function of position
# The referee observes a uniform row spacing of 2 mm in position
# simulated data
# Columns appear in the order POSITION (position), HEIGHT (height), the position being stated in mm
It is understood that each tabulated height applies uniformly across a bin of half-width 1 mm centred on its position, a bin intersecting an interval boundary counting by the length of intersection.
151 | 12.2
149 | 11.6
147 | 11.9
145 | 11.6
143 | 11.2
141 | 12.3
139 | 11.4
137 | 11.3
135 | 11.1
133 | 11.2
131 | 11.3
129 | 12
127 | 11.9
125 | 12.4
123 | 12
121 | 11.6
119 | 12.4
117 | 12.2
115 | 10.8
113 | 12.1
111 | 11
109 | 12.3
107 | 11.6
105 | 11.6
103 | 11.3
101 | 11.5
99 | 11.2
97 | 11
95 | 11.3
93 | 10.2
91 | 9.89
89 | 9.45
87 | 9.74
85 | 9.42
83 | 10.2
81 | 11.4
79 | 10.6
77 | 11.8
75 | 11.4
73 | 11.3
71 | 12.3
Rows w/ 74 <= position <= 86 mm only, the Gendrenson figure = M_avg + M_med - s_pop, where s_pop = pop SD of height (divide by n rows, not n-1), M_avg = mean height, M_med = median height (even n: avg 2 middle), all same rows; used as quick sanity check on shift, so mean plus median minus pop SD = 21.0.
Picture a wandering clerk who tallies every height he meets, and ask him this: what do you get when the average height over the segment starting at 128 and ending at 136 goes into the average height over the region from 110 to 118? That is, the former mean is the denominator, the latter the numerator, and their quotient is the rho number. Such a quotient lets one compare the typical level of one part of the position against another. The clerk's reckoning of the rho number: 1.01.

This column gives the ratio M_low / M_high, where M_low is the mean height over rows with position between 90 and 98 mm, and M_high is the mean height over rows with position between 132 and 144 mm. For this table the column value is 0.93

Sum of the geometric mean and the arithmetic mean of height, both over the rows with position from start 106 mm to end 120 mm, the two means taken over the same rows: 23.5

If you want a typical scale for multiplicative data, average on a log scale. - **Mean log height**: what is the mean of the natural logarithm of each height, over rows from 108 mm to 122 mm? 2.46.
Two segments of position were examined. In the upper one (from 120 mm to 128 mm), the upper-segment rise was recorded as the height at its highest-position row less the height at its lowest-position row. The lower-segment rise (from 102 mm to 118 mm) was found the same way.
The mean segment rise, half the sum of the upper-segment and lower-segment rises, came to 0.6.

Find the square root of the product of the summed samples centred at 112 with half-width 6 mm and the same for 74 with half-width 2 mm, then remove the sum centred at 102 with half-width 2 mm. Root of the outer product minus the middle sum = 17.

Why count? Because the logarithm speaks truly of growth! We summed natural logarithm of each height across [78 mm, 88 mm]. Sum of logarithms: 11.6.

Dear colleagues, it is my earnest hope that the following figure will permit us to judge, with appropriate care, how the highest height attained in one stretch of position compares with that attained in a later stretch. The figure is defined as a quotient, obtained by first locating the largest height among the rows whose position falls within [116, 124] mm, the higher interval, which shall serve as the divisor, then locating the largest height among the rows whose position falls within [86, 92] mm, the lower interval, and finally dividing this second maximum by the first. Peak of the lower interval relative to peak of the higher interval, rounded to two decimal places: 0.80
